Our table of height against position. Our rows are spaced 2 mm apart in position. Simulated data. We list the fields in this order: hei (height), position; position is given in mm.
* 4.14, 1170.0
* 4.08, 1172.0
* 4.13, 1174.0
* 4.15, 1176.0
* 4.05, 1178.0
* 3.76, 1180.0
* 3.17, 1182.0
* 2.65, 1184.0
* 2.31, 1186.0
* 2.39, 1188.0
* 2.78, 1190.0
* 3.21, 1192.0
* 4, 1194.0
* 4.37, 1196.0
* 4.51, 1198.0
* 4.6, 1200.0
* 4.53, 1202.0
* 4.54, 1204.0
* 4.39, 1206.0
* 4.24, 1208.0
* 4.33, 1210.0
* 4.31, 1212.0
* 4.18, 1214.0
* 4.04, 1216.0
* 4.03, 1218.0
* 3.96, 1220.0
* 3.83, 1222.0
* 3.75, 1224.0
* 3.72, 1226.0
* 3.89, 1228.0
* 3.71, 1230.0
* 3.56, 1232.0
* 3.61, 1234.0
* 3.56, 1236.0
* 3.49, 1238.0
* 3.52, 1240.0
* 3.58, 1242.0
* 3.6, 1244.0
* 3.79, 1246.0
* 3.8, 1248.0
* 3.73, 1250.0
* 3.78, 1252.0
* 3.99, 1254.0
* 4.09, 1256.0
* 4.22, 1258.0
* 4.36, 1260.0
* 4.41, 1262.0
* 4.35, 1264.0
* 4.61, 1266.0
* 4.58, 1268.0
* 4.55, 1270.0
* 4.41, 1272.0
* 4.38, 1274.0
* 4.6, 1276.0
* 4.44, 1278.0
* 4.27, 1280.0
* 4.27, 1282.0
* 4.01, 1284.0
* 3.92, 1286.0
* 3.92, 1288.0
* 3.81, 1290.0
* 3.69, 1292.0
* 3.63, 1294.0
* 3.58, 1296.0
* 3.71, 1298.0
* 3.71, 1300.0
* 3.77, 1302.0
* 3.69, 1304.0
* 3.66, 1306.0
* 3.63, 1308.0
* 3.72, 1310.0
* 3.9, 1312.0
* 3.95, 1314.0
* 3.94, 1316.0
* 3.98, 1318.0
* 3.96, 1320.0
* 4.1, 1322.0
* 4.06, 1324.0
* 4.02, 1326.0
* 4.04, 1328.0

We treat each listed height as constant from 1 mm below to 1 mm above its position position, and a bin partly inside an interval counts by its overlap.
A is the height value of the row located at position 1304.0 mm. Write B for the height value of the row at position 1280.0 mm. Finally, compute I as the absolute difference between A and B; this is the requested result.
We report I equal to 0.58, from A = 3.69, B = 4.27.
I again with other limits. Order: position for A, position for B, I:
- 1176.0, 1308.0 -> 0.52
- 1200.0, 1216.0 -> 0.56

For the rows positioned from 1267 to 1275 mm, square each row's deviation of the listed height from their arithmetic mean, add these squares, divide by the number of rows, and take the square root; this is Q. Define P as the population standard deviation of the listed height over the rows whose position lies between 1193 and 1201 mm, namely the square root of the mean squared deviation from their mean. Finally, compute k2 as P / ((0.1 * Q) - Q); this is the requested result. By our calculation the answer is -2.9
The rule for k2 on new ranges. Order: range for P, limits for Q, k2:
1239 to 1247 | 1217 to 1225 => -1.0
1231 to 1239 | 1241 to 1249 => -0.5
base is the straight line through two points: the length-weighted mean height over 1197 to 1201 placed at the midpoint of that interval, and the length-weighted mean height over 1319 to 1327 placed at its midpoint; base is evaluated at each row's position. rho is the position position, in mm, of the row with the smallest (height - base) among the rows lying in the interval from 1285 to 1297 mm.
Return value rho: 1296.0 mm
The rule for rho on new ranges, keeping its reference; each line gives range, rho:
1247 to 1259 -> 1250.0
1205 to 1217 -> 1216.0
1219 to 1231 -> 1226.0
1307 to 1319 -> 1308.0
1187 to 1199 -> 1188.0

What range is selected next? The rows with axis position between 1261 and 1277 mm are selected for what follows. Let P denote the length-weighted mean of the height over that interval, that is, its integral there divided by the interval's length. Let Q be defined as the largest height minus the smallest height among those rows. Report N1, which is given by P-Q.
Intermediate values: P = 4.5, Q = 0.3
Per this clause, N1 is 4.2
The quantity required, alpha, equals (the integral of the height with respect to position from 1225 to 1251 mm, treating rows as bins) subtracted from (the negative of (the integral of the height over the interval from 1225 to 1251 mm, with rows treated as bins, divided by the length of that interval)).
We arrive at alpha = -99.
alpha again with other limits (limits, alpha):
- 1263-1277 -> -67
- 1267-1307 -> -165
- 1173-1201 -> -104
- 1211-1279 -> -277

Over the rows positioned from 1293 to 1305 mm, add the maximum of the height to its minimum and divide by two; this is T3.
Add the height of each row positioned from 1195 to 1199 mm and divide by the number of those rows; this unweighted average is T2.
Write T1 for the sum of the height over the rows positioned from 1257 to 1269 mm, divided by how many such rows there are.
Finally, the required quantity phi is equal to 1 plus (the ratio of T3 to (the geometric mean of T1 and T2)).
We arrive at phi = 1.8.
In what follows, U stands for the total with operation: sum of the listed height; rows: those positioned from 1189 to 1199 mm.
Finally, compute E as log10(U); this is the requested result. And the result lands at 1.276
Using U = 18.9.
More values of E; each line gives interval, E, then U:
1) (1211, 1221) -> 1.312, 20.5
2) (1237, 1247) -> 1.255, 18.0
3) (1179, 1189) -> 1.155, 14.3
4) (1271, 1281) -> 1.344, 22.1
